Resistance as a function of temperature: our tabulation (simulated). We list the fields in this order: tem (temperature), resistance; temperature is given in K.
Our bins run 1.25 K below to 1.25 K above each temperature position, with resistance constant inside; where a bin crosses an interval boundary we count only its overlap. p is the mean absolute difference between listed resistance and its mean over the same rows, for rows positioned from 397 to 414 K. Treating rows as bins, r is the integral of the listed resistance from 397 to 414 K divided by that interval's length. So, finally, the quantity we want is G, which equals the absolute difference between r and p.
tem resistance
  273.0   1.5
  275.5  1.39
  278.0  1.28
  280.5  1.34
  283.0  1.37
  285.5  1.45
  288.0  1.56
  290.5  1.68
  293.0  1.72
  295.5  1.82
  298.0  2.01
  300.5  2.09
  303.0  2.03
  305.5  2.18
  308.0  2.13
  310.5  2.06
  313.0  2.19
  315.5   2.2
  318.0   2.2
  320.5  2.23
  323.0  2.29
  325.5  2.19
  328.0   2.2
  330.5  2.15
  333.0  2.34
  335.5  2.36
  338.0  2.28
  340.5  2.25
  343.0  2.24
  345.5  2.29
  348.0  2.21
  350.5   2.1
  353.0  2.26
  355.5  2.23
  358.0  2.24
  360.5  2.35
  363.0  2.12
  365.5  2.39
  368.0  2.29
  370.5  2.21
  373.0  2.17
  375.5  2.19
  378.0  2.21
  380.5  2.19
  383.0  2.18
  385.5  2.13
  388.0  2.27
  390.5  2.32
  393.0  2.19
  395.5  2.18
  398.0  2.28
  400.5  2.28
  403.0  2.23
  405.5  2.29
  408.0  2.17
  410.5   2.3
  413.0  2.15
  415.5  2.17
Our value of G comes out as 2.193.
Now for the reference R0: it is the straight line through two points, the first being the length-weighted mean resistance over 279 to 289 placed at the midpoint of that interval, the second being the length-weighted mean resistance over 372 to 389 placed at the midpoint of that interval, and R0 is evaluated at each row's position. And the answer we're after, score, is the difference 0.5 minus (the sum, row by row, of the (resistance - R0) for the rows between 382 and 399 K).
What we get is 0.8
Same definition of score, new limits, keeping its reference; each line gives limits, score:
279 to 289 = 0.5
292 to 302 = -1.0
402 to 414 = 1.4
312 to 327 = -2.6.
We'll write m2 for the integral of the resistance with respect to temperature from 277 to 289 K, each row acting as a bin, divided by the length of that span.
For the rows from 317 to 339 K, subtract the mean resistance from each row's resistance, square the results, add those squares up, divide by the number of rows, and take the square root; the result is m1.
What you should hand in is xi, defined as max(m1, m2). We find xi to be 1.40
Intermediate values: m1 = 0.068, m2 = 1.40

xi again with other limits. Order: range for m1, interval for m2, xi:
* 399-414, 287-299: 1.76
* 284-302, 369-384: 2.19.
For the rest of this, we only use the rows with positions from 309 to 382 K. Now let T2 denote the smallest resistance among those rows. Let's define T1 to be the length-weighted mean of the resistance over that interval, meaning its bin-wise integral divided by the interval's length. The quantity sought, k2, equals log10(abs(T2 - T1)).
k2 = -0.8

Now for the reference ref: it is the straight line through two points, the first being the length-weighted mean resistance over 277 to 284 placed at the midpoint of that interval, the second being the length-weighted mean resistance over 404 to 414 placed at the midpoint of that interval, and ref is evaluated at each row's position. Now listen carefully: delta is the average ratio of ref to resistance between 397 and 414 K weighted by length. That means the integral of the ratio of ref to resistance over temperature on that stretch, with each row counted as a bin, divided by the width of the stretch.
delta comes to 0.98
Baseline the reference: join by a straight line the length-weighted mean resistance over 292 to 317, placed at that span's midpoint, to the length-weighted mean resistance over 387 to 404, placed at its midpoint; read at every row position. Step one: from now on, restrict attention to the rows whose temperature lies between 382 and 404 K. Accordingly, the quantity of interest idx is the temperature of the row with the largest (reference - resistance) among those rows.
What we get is 385.5 K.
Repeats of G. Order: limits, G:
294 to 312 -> 1.964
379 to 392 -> 2.156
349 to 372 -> 2.172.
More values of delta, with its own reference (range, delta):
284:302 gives 0.82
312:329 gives 0.73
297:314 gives 0.72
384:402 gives 0.95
